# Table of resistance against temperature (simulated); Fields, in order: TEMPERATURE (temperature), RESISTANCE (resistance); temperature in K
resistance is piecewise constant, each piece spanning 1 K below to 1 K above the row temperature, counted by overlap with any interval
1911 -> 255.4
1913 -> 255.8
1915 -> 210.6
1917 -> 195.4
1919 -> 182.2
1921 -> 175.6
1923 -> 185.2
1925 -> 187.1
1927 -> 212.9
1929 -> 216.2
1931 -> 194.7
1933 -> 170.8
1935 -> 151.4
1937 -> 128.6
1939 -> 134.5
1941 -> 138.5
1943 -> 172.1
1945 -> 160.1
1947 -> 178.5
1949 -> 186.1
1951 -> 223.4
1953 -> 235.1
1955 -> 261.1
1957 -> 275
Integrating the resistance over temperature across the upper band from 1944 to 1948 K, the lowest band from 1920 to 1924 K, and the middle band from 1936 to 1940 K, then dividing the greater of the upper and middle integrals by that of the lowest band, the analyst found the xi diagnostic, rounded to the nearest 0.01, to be 0.94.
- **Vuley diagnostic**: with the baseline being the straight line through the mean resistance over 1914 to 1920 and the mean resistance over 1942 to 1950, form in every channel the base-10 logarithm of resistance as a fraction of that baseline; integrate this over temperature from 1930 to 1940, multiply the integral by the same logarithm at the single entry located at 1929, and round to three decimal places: -0.046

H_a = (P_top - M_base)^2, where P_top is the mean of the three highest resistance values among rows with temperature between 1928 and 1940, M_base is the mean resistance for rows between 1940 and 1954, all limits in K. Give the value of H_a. 82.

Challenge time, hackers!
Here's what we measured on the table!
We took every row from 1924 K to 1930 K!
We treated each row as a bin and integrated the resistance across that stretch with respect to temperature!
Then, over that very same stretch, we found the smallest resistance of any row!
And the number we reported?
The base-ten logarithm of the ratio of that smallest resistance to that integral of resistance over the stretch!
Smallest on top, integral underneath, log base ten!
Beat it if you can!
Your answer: -0.819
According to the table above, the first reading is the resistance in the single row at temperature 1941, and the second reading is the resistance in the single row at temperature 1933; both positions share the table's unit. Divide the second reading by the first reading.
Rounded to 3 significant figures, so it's 1.23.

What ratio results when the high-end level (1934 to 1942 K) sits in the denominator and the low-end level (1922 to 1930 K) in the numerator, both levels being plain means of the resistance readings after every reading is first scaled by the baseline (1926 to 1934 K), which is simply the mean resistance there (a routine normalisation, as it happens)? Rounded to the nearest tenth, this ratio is 1.4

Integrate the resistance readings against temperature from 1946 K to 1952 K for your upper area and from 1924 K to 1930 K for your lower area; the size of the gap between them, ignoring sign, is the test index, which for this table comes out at 56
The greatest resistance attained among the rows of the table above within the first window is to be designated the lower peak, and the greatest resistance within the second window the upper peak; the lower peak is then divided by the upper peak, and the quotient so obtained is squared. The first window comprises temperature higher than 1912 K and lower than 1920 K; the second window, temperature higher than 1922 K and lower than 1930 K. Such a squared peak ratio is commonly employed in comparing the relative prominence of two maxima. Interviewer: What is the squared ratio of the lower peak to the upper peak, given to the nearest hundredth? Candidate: 1.40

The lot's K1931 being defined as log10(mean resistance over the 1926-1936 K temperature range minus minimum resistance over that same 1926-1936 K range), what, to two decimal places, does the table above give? 1.58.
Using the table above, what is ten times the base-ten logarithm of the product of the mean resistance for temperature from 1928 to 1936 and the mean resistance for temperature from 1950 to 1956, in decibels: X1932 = 46.4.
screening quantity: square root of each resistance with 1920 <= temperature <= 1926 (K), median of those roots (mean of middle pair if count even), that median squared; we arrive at 185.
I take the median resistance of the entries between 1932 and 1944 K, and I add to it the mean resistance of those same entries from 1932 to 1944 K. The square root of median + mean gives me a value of 17.2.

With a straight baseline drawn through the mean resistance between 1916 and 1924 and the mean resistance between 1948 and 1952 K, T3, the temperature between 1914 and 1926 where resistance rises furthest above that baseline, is 1915 K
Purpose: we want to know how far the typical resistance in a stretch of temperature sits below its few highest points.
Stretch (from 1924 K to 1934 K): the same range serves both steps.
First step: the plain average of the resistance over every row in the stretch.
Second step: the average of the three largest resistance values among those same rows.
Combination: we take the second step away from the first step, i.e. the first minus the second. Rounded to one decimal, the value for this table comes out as -11.6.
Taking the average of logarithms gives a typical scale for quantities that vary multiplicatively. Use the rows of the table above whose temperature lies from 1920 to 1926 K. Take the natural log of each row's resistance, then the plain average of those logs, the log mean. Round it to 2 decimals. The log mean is 5.21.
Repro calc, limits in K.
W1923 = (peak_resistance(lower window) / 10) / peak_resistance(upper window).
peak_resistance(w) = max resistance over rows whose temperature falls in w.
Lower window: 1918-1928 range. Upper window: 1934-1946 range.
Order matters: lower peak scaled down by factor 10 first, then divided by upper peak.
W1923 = 0.124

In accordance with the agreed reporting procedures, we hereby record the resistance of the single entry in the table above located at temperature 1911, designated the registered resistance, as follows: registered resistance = 255.4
